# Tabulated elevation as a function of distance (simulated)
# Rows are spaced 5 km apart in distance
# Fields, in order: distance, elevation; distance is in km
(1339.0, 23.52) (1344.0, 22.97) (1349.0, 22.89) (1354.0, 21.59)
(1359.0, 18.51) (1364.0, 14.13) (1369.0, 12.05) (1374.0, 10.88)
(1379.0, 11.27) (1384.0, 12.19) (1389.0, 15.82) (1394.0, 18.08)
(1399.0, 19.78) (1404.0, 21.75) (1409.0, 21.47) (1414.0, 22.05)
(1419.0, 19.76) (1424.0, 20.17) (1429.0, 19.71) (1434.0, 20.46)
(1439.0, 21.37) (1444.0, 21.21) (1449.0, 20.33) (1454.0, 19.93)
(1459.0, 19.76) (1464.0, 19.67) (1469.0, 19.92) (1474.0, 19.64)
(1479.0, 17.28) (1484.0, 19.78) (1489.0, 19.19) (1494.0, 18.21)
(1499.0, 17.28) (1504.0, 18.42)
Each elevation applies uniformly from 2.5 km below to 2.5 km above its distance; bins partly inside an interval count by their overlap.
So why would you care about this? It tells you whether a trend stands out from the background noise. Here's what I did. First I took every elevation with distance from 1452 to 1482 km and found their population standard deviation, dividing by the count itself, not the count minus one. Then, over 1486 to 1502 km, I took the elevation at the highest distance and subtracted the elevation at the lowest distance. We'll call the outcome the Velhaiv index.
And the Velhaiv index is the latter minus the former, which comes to -2.8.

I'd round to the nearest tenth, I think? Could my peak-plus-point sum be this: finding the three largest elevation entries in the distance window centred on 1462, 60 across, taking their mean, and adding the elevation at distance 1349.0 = 43.9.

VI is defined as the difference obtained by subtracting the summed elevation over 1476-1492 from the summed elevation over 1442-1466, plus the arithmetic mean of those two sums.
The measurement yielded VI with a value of 123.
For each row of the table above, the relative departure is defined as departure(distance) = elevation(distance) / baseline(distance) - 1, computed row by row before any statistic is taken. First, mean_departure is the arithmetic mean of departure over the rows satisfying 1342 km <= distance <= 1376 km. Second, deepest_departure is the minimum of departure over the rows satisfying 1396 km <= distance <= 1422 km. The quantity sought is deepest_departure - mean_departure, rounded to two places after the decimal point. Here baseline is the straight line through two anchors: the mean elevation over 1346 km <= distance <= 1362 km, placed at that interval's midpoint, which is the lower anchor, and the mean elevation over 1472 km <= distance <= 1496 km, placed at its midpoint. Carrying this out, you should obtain 0.14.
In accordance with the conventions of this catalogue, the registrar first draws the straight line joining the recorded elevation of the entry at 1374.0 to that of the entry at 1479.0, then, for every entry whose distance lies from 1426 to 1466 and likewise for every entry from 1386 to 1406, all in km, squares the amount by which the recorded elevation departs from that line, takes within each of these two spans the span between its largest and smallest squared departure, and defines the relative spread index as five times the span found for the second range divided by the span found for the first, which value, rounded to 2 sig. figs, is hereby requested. 10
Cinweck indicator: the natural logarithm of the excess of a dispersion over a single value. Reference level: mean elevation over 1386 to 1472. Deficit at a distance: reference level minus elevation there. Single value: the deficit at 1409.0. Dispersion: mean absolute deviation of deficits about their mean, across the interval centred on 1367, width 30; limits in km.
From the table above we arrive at 1.6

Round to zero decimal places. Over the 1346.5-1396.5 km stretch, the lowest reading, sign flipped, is -11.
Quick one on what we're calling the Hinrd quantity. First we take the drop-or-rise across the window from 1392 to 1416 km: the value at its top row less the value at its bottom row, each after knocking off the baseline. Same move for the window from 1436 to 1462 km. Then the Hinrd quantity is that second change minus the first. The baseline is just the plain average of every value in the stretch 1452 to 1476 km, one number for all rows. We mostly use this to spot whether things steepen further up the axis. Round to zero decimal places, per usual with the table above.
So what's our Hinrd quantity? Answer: -6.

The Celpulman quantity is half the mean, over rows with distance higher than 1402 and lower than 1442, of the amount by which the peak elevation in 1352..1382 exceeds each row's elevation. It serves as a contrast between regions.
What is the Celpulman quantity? 0.4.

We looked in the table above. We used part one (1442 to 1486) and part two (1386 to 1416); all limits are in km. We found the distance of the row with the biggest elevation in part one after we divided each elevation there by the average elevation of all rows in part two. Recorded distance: 1444.0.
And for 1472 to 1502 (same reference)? 1484.0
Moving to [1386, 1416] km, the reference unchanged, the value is 1414.0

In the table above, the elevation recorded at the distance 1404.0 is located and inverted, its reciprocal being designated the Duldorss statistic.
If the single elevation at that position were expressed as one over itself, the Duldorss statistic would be 0.0460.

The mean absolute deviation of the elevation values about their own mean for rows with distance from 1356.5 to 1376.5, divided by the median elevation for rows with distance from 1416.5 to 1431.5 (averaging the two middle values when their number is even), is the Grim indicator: 0.12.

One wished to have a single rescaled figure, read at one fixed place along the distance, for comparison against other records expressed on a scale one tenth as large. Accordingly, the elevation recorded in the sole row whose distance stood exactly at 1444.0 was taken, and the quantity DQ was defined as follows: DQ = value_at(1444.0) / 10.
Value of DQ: 2.12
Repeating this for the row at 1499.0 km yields 1.73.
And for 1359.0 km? 1.85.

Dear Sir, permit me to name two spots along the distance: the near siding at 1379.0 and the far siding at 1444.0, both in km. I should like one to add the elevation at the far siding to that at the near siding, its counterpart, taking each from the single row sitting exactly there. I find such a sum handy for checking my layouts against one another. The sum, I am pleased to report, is 32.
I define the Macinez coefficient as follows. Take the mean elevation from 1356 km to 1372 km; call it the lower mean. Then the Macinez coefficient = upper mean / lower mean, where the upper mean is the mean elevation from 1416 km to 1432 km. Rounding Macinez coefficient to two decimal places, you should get 1.33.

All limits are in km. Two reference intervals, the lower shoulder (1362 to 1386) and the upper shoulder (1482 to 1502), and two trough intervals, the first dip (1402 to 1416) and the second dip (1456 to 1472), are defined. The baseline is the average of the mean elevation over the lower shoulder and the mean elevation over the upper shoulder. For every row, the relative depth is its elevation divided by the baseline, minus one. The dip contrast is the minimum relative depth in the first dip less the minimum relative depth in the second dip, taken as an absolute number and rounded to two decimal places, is 0.12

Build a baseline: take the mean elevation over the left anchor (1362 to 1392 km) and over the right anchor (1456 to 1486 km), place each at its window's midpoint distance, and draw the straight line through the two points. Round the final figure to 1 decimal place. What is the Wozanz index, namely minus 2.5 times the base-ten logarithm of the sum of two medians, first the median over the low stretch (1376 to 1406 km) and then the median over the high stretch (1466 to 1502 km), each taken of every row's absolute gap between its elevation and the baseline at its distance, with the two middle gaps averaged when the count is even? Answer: -1.6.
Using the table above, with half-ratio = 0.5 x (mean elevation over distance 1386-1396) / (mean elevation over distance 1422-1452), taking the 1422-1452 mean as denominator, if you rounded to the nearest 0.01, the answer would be 0.41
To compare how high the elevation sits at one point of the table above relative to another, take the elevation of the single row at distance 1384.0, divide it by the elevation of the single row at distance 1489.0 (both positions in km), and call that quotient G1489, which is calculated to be 0.64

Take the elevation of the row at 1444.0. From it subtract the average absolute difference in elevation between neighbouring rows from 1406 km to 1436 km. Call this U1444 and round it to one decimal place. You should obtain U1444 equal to 20.3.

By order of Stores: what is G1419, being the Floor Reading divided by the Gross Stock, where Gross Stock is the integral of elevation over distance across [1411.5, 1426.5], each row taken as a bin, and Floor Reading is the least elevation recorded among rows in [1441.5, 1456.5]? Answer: 0.064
